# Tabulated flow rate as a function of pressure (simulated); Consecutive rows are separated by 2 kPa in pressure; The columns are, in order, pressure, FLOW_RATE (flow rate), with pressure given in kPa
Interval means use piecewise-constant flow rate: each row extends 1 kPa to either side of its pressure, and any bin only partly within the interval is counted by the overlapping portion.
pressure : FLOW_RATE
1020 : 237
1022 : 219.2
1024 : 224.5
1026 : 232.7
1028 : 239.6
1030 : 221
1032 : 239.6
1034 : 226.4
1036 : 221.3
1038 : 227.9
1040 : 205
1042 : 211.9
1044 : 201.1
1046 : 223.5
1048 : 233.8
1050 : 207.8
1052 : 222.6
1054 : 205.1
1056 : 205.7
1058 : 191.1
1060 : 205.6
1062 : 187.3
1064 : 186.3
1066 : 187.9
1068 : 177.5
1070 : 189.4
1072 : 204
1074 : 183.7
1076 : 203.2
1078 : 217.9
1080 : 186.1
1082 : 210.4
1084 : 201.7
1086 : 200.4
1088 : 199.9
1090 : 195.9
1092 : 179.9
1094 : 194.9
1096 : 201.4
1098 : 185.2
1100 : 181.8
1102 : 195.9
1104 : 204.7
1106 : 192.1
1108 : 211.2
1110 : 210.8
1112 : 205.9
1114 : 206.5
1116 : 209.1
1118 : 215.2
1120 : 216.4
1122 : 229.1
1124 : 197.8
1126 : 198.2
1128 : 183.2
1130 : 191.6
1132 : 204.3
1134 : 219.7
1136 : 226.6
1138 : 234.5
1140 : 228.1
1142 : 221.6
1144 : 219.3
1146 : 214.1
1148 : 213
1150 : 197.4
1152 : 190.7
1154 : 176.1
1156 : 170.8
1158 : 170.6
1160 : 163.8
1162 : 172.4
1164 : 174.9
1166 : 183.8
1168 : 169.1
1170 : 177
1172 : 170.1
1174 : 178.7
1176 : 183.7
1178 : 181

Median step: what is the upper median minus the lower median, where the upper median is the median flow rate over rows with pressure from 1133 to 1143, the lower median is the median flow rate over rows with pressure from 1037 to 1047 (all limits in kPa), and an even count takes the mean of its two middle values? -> 15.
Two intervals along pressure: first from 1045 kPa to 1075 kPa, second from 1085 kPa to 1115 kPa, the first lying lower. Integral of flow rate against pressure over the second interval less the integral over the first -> -90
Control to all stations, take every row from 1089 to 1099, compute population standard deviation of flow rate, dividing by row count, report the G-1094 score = 8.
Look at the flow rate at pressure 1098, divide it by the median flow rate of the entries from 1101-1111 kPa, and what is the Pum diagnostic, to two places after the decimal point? 0.90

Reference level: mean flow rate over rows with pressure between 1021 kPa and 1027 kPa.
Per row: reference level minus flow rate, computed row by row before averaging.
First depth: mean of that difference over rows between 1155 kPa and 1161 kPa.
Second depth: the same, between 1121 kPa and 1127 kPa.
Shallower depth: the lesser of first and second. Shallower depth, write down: 17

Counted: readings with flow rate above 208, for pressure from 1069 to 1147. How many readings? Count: 15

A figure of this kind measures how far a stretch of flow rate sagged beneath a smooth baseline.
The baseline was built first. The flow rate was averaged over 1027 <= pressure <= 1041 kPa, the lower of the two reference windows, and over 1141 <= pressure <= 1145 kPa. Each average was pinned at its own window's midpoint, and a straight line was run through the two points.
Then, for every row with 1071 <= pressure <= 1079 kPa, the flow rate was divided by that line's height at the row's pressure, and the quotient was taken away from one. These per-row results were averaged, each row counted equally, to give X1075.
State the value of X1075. 0.10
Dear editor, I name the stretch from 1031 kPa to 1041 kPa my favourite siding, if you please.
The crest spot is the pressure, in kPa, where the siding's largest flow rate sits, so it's 1032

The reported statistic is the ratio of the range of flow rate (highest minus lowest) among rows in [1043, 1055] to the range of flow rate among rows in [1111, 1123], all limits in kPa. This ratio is 1.4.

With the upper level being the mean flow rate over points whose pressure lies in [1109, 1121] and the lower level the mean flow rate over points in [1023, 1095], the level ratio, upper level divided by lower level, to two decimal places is 1.02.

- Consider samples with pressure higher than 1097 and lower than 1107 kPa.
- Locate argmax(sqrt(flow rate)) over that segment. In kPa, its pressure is 1104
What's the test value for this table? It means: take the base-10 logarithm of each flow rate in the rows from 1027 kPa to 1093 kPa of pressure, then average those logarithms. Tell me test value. 2.31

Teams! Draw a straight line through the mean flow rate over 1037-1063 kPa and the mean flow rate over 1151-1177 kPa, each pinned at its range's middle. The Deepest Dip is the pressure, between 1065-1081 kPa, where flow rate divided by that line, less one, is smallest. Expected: 1068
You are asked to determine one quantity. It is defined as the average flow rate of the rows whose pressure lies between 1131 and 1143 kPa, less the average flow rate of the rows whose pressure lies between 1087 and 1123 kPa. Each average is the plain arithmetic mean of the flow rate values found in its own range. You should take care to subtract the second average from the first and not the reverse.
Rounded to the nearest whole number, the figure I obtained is 20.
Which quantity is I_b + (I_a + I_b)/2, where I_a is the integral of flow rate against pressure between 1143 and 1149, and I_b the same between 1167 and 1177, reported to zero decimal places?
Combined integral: 3282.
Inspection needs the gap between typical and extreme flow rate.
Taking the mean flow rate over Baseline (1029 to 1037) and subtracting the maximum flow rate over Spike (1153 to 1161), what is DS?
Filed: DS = 51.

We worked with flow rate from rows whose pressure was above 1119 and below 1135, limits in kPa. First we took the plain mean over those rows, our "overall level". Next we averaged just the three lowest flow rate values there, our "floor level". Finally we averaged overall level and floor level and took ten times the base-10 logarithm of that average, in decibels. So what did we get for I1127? 23.0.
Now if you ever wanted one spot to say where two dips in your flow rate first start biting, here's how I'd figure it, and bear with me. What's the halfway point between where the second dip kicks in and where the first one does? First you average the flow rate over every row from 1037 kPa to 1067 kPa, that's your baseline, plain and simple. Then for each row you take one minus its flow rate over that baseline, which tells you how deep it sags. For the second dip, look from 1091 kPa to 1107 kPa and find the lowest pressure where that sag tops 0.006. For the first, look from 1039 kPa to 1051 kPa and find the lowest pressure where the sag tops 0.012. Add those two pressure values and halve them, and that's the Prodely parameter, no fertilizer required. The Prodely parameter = 1068 kPa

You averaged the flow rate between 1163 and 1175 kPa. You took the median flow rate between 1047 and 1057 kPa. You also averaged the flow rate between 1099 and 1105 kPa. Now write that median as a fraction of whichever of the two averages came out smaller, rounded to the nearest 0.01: 1.18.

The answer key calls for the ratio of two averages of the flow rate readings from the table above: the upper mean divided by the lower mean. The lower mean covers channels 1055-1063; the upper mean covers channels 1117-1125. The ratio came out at 1.09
